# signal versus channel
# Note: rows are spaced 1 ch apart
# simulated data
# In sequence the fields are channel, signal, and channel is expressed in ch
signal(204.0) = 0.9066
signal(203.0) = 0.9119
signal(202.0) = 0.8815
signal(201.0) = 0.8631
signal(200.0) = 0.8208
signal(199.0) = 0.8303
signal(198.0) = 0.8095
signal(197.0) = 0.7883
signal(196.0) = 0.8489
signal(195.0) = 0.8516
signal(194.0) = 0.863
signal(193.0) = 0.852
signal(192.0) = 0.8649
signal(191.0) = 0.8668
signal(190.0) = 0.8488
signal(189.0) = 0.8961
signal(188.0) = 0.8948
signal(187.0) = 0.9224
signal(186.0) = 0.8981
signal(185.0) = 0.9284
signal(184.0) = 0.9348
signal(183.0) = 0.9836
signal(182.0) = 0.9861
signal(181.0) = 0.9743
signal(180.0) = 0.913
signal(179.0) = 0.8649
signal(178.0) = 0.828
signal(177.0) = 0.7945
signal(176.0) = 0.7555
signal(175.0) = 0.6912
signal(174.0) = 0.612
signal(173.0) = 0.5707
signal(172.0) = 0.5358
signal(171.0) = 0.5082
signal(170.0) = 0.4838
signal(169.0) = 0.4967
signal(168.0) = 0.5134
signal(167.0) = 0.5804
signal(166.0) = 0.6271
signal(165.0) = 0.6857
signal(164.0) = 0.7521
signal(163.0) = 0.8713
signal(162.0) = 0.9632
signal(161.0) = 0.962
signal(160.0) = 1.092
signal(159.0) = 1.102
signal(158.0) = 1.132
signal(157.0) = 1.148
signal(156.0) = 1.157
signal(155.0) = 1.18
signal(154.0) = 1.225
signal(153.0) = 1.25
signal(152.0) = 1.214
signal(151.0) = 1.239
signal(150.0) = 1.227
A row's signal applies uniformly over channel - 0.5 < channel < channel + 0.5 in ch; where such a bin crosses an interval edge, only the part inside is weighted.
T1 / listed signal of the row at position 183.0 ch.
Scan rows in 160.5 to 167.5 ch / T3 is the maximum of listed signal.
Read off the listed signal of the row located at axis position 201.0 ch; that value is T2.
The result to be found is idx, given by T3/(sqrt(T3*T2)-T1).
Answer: -13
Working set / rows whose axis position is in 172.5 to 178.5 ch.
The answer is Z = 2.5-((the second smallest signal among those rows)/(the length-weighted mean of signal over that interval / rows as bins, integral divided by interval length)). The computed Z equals 1.64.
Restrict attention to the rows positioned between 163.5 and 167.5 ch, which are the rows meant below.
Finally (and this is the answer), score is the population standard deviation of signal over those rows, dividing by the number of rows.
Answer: 0.064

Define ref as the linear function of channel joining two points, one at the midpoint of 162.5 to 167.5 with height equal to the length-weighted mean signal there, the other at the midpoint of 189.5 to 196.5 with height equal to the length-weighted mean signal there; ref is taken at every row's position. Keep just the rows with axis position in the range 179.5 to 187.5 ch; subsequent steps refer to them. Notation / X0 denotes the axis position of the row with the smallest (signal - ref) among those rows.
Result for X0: 186.0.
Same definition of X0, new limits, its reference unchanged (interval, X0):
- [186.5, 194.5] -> 193.0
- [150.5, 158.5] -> 158.0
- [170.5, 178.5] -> 171.0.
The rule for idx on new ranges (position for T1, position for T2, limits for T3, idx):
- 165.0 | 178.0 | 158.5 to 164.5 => 4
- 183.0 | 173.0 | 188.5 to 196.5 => -3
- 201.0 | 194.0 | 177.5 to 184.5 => 17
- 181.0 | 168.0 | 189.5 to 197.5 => -3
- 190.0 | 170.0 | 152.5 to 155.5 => -18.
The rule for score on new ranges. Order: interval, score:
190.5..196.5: 0.007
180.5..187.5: 0.032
